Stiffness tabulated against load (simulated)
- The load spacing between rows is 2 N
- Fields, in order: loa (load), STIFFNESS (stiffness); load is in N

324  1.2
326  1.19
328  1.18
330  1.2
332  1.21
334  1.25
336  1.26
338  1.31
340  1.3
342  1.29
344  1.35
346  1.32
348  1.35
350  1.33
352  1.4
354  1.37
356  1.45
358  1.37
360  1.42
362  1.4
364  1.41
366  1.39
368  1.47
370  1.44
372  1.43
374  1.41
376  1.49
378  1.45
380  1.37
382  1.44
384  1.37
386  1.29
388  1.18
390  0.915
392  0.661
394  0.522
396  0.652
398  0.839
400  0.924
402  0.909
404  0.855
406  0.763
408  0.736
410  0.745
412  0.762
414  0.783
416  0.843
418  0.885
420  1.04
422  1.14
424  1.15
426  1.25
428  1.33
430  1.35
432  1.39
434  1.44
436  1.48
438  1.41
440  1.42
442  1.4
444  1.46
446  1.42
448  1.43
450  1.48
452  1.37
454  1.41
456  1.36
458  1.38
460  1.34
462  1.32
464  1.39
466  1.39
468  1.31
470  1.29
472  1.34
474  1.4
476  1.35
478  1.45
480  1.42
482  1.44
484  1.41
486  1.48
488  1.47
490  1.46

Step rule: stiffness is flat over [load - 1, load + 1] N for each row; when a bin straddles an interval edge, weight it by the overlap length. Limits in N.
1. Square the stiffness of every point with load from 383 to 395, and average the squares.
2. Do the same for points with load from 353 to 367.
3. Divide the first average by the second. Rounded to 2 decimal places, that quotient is 0.55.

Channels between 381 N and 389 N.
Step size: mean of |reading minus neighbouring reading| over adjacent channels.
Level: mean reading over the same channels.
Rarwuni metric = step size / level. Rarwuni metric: 0.07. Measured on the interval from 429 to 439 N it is 0.04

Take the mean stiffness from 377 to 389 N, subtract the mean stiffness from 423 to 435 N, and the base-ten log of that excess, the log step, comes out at -1.5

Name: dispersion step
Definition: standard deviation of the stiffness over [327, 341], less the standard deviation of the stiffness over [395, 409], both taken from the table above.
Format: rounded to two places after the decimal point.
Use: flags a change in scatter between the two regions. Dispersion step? -0.05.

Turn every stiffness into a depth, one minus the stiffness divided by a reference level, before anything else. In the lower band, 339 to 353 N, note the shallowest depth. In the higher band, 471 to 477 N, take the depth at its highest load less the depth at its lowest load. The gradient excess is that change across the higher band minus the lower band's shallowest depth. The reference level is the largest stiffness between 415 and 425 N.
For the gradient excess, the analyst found 0.21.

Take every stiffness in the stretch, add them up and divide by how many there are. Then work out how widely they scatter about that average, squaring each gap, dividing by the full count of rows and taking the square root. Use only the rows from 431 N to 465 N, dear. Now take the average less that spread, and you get 1.4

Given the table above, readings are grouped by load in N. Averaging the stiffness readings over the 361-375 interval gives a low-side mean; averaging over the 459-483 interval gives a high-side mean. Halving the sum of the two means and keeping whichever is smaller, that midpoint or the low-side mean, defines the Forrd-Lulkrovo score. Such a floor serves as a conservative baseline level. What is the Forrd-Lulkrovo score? 1.40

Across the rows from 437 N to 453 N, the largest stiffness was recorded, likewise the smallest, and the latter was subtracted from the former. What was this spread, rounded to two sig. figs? 0.11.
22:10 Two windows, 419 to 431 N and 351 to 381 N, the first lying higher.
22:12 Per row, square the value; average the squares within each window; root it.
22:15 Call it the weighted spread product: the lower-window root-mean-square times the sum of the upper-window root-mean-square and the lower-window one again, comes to 3.74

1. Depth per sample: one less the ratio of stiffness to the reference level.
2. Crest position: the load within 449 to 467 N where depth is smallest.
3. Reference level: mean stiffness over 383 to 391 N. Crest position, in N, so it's 450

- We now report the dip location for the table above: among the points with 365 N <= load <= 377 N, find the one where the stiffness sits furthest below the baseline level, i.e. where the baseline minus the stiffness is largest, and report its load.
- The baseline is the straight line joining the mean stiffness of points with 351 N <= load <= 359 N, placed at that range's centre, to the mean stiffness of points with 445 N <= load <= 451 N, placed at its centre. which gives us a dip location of 366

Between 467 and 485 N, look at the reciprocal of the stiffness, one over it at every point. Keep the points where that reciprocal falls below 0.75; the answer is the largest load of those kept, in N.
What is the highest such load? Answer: 484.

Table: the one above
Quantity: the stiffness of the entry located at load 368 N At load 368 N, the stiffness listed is 1.47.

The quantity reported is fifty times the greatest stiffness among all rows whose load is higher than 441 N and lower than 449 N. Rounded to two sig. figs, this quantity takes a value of 73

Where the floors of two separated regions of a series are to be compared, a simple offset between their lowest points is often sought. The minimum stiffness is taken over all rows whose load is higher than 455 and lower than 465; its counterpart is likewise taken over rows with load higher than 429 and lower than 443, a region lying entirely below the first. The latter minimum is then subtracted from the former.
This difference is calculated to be 0.0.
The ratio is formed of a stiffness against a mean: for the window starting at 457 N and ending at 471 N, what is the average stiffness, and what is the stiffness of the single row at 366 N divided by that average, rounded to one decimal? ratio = 1.0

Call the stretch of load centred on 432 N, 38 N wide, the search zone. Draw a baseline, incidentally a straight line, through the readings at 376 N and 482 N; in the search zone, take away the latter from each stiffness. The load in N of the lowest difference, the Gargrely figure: 414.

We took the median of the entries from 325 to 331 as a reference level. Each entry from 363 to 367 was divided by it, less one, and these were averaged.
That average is 0.18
